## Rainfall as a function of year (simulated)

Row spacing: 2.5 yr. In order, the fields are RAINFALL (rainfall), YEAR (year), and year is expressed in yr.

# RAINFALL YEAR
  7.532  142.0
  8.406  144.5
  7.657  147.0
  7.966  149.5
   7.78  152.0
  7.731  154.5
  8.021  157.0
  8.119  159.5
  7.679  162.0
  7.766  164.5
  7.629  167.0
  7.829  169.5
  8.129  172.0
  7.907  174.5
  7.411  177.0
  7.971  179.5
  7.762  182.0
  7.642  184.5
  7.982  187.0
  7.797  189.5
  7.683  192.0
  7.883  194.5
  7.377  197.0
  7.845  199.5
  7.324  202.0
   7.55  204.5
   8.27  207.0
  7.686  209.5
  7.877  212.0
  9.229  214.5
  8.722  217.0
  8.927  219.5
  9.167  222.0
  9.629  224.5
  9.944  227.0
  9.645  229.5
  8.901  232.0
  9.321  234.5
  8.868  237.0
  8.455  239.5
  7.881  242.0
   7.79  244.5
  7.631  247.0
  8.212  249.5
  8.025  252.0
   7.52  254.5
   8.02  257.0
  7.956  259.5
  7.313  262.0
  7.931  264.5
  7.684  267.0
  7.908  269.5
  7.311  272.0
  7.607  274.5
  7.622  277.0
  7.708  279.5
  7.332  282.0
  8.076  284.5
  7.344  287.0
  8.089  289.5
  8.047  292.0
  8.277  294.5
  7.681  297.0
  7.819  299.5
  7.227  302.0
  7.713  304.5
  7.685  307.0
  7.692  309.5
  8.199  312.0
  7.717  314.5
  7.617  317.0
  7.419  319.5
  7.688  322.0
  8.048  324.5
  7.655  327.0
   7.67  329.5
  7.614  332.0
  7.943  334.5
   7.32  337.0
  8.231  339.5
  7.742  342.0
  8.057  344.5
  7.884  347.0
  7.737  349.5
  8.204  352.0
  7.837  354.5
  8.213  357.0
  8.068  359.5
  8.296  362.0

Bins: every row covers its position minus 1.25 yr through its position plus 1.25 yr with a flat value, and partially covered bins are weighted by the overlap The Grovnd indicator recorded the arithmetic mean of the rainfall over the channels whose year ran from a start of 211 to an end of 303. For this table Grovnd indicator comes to 8.2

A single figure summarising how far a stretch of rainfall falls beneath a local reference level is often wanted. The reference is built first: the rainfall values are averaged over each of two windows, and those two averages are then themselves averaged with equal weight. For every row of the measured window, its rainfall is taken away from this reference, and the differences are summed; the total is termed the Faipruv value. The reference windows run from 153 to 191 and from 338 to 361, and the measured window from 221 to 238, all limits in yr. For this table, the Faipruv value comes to -10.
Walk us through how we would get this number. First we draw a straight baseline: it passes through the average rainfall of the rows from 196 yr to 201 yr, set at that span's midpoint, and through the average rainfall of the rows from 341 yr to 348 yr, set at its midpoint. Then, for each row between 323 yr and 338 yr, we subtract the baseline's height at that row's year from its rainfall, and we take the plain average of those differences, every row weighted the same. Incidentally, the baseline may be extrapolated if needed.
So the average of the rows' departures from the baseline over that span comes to -0.16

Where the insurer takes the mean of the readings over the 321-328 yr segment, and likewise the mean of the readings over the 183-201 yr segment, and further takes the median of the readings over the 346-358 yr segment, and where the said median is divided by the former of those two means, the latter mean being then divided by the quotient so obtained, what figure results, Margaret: 7.7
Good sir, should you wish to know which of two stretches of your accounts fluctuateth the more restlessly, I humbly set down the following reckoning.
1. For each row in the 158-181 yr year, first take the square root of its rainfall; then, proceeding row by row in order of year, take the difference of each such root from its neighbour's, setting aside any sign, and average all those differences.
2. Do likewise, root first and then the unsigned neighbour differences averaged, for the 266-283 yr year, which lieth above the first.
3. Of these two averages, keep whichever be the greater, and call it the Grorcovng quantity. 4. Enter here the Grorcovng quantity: 0.055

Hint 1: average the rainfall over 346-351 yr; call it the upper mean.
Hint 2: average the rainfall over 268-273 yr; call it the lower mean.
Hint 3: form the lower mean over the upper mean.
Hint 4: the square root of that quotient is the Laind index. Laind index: 0.987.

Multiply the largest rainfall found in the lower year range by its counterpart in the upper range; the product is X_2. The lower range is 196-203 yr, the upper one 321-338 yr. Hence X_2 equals 63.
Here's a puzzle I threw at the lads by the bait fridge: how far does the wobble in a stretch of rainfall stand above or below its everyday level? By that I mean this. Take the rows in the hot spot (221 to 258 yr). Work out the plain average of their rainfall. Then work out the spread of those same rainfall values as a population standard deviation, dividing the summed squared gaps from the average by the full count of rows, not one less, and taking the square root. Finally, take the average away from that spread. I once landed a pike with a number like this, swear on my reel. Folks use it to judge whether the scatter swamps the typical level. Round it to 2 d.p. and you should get -7.82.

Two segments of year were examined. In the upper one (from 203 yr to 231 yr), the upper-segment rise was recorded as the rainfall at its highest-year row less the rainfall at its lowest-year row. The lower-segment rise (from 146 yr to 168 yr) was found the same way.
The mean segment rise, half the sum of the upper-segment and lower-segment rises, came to 1.0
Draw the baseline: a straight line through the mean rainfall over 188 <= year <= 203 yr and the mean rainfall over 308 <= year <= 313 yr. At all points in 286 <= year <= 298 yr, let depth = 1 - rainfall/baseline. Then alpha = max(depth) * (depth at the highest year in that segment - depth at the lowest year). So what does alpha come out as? -0.0027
